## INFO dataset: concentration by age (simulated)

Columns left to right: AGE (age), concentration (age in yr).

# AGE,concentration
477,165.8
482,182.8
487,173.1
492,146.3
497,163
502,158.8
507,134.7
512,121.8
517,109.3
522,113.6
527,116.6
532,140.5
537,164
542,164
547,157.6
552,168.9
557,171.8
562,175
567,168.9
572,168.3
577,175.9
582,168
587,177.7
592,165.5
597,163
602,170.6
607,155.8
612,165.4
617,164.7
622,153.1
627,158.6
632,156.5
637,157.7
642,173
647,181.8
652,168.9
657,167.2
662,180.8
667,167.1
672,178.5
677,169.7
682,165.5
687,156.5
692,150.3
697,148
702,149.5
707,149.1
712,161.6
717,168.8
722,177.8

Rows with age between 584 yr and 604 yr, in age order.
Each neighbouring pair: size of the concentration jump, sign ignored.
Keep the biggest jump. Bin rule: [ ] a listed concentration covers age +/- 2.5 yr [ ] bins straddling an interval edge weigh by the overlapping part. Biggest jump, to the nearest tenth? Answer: 12.2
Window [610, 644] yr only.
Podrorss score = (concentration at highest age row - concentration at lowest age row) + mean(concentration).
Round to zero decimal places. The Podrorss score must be 169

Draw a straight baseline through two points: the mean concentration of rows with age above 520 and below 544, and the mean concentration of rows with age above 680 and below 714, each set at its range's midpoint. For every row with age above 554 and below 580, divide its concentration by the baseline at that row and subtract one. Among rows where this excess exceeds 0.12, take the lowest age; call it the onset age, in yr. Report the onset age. 557 yr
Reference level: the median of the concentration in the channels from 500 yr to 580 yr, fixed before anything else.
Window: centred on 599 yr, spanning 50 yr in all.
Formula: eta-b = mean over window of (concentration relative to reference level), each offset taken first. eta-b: 5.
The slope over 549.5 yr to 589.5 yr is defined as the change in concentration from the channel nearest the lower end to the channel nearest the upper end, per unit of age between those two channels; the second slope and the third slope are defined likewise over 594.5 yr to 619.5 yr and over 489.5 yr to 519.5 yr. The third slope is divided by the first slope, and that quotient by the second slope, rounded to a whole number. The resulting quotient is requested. -69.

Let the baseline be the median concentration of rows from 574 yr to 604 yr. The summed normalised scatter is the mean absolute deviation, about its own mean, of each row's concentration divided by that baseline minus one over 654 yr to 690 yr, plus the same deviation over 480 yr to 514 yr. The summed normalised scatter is 0.14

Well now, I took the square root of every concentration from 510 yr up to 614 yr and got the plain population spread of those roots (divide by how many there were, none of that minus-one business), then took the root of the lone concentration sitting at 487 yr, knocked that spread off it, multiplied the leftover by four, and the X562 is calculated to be 49.0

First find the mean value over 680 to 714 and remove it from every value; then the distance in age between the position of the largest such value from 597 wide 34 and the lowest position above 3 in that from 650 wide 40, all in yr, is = 50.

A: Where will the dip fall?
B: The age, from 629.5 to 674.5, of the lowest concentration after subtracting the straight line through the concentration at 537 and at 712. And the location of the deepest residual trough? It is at 632 yr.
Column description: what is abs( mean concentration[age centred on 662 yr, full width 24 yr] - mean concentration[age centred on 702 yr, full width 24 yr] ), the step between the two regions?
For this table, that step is 21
